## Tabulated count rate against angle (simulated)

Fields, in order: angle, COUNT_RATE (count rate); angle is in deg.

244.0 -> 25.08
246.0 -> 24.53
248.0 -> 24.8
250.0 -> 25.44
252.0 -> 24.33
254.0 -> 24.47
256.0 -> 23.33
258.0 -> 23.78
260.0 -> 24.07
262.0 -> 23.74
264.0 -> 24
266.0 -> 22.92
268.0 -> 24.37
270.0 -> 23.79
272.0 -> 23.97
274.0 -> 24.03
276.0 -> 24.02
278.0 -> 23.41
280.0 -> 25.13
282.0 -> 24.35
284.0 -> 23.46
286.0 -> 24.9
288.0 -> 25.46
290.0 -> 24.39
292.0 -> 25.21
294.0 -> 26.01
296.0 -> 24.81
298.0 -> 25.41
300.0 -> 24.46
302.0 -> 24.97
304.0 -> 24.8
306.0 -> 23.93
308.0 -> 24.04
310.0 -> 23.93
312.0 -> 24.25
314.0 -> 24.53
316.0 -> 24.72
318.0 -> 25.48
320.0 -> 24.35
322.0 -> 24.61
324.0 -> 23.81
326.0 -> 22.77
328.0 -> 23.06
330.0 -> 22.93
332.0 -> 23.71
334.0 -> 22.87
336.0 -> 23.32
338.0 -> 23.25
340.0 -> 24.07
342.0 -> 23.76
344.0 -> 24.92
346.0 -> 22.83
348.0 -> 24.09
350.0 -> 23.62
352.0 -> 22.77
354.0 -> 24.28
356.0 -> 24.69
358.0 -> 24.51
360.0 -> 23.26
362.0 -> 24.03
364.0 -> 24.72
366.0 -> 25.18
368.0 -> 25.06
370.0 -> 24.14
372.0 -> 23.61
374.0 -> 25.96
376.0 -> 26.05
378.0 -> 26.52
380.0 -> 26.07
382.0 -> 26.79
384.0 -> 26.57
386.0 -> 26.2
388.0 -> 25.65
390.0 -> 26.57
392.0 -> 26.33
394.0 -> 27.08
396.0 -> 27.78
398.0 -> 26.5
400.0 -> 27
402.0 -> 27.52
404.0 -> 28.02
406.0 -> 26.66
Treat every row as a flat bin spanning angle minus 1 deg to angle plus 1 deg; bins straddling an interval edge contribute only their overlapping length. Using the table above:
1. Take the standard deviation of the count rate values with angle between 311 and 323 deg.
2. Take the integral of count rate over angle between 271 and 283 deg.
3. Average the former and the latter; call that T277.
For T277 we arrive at 145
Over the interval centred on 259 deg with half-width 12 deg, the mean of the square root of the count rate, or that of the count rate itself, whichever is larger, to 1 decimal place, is 24.1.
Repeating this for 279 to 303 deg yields 24.9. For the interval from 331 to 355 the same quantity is 23.6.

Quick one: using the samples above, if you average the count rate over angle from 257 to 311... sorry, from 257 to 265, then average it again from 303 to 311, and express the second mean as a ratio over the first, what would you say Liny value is 1.01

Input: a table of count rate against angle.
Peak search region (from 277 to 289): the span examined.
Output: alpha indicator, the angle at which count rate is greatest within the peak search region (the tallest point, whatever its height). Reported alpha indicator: 288.0 deg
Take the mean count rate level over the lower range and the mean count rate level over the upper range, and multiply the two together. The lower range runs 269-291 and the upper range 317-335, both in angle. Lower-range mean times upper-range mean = 576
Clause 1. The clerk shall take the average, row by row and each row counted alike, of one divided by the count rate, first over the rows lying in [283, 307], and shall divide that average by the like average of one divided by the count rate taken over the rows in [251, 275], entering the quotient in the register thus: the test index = 0.963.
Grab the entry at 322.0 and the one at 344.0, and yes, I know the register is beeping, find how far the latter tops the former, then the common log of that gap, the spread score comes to -0.5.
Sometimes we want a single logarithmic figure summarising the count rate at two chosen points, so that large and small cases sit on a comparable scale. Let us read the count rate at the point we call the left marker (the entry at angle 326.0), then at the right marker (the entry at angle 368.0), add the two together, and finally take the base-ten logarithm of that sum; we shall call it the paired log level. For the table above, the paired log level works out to 1.68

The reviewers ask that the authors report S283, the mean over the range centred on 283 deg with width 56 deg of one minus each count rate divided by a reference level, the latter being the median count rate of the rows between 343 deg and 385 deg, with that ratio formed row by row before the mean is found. 0.015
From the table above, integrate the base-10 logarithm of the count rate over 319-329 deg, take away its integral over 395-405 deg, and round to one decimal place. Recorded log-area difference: -0.6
